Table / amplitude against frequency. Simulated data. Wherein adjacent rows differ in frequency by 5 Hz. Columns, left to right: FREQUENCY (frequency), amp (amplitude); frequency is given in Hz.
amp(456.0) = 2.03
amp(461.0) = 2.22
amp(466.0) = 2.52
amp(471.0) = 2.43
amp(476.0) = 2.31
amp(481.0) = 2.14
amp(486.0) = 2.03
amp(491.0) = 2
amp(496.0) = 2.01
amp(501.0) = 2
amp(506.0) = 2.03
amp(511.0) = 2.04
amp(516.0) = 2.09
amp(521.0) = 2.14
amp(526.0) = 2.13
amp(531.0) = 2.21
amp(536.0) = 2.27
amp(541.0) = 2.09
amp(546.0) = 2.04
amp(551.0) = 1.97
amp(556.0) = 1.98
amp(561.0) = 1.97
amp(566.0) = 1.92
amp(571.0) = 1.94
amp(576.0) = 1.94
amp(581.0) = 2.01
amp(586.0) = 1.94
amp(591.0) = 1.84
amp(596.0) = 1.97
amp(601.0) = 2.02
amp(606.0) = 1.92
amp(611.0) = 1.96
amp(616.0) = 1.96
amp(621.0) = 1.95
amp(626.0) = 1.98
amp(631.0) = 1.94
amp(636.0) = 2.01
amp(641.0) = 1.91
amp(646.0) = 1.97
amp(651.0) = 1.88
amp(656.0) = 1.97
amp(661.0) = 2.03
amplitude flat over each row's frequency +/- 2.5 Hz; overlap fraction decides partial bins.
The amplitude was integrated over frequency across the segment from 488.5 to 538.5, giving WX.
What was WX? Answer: 105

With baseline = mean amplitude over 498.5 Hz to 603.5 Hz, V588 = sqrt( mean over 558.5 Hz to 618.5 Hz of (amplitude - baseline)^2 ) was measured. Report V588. 0.089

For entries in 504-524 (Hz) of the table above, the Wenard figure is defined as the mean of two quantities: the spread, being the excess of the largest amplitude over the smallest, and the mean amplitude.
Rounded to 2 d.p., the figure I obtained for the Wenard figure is 1.09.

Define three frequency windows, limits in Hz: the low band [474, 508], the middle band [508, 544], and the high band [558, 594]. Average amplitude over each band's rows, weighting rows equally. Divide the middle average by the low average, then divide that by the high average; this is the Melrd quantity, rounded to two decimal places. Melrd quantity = 0.53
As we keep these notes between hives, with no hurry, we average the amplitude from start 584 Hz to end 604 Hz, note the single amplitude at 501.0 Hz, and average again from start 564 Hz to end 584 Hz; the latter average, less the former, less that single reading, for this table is -1.99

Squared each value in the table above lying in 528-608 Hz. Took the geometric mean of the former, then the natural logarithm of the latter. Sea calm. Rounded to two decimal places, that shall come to 1.39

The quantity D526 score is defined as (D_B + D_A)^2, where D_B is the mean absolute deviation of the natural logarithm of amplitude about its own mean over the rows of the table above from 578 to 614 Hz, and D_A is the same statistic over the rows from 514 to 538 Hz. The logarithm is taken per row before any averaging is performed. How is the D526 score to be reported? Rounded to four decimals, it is 0.0024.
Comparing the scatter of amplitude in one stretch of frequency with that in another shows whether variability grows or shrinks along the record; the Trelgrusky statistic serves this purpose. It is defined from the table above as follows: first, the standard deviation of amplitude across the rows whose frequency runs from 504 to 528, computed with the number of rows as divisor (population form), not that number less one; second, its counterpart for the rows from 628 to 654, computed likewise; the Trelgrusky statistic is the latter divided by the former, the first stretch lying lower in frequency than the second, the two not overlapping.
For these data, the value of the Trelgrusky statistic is 1.01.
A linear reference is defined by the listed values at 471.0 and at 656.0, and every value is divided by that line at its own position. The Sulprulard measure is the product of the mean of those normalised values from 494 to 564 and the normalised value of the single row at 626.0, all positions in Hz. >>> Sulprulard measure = 0.877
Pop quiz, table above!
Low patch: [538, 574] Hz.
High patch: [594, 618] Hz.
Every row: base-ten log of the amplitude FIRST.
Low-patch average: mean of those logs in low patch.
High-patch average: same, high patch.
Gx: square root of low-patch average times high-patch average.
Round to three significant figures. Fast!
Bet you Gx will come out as 0.296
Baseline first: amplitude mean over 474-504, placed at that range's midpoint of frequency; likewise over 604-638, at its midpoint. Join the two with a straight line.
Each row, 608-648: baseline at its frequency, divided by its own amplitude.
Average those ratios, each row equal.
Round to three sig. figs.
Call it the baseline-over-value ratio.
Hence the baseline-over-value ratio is 0.997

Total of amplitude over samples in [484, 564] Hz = 33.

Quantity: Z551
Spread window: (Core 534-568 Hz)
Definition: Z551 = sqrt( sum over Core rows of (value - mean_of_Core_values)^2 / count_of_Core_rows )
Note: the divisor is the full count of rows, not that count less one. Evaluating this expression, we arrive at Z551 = 0.109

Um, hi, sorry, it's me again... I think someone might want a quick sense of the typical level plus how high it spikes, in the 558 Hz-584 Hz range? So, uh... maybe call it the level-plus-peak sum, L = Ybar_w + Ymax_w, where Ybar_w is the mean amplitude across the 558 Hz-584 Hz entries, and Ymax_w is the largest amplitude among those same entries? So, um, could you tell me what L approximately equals 4.0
